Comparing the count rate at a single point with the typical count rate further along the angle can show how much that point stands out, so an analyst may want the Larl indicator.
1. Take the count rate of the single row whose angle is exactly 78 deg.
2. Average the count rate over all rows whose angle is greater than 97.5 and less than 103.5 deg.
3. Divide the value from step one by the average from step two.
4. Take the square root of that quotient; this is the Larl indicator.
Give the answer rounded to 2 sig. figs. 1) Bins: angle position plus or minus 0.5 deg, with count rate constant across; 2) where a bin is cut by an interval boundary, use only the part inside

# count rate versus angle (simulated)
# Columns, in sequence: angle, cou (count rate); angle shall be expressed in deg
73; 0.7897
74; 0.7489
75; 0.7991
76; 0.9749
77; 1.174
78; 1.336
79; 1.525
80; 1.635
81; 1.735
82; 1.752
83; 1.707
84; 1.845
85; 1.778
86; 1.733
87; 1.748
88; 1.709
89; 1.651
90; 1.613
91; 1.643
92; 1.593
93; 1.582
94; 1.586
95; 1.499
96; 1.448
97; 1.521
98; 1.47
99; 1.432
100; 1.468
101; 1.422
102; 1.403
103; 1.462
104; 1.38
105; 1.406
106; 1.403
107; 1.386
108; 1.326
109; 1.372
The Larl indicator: 0.96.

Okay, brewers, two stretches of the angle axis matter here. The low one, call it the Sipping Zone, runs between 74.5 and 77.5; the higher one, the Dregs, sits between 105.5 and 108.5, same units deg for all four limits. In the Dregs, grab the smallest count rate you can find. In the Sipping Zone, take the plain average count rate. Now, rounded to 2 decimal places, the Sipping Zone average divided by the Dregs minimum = 0.74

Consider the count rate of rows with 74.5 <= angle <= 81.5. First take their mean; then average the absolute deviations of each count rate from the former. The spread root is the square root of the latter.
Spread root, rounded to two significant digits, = 0.53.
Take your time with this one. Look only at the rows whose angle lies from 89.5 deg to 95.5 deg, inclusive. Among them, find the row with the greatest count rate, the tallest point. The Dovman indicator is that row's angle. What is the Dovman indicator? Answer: 91 deg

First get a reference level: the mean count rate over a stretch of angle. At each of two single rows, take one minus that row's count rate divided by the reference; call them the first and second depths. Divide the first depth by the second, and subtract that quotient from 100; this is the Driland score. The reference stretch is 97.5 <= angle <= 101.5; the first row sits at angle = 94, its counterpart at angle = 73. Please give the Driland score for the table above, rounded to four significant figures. 100.2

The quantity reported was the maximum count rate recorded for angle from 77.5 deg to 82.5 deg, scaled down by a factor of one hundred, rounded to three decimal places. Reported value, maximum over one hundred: 0.018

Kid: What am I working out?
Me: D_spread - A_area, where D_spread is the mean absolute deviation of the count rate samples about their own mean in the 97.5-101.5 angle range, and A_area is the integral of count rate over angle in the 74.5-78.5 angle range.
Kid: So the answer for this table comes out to -4.3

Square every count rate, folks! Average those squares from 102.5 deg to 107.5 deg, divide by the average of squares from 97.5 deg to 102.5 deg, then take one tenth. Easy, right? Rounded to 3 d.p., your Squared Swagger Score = 0.096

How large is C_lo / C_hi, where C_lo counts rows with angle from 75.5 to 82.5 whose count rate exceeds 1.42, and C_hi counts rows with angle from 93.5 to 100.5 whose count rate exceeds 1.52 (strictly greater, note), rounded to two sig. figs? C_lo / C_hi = 2.0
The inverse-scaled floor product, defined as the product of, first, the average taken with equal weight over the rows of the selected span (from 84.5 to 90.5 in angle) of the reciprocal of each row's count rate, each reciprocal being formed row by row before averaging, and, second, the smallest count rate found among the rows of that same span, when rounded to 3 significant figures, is 0.947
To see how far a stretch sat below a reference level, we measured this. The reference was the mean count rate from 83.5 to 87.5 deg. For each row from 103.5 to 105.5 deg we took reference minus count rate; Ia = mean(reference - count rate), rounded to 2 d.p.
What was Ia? 0.38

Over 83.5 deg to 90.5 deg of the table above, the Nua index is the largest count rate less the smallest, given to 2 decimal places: 0.23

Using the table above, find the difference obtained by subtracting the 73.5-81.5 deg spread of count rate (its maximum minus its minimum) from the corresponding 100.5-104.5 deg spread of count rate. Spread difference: -0.90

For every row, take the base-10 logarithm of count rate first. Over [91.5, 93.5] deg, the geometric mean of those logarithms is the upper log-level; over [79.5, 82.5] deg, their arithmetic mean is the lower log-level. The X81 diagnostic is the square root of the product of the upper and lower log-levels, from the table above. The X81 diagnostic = 0.216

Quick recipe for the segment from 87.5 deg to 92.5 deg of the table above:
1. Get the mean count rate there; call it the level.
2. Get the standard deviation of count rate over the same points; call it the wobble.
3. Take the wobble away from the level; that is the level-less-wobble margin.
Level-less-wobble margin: 1.60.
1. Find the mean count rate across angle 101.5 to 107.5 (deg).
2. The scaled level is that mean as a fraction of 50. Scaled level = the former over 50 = 0.0281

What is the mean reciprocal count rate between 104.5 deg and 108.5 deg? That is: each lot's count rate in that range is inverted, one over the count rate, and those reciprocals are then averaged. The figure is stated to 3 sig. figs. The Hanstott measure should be 0.725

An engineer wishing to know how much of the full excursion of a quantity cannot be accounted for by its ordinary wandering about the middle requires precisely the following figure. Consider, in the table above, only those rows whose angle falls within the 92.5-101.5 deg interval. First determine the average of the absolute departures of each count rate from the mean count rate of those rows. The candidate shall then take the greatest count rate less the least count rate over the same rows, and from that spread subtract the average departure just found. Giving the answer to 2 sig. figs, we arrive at 0.12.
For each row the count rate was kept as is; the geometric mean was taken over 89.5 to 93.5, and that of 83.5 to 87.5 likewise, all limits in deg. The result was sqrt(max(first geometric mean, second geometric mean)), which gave 1.332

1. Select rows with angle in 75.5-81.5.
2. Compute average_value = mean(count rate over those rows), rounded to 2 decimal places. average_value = 1.40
